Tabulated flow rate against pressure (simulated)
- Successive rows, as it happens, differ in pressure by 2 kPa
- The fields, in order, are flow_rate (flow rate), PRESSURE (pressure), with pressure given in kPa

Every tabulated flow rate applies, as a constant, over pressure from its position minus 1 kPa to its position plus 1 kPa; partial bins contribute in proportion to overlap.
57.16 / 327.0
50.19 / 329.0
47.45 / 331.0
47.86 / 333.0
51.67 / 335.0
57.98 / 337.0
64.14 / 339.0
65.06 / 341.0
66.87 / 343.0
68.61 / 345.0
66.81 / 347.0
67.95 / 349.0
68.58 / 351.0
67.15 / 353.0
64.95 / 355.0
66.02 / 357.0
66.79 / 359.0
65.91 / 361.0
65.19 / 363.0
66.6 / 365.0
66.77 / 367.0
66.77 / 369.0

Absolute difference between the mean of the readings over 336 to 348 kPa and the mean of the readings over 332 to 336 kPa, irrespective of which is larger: 15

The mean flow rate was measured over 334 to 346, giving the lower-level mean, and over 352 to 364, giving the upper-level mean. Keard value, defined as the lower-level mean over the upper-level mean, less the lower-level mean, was -61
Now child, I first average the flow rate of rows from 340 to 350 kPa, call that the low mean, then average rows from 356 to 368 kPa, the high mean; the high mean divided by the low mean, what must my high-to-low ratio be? 0.99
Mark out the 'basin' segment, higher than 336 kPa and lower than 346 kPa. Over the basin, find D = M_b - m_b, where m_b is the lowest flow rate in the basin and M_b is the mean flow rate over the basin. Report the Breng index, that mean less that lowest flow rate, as 6.6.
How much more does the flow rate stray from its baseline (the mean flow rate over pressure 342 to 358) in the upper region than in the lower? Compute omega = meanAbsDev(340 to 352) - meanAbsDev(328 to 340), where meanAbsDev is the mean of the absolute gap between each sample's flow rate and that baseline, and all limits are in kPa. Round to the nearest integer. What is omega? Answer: -13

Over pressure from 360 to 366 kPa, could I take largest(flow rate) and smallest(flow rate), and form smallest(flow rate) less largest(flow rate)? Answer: -1.4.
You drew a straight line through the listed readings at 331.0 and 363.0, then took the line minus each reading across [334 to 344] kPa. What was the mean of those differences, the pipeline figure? -9.3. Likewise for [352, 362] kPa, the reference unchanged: -4.3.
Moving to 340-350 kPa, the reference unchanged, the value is -11.8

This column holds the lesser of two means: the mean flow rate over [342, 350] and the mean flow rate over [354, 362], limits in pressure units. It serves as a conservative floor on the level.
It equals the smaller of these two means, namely 66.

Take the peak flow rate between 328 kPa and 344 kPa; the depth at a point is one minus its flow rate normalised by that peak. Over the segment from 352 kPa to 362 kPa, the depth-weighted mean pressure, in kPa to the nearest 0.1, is 357.4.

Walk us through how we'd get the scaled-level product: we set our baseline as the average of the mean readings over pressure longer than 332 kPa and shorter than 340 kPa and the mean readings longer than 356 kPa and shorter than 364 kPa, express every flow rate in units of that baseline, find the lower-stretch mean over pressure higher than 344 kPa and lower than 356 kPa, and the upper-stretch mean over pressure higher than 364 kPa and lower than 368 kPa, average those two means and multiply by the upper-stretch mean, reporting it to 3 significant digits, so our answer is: 1.21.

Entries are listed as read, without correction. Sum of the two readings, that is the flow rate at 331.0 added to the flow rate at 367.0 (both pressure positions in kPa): 114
